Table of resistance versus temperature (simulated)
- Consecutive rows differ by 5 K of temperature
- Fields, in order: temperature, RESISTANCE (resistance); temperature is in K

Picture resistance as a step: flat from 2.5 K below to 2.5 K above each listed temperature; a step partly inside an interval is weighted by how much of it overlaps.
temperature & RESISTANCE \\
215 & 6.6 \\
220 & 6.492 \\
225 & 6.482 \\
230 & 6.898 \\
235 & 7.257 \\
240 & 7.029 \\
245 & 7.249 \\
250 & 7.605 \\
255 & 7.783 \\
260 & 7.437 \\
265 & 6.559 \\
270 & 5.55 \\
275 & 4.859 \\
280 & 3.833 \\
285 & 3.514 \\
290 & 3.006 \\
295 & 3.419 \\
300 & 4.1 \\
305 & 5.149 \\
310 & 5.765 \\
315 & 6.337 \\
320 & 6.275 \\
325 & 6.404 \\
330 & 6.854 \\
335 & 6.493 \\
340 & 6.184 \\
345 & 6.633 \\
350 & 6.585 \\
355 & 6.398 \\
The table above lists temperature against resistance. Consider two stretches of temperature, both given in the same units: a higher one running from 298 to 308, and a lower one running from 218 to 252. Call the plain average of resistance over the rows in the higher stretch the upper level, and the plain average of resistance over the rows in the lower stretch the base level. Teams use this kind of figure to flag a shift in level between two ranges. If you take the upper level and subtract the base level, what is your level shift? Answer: -2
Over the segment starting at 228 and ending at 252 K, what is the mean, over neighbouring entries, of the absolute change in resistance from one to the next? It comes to 0.29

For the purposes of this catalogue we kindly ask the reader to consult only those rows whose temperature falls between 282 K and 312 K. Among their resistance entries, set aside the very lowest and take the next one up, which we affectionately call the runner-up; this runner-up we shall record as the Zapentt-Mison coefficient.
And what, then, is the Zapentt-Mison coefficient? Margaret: 3.419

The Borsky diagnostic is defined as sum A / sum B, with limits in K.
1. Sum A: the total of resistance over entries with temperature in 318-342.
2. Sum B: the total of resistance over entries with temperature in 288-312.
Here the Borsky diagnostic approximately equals 1.5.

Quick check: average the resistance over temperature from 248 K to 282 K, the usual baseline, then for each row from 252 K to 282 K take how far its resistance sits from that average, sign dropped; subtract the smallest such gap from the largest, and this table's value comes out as 2.1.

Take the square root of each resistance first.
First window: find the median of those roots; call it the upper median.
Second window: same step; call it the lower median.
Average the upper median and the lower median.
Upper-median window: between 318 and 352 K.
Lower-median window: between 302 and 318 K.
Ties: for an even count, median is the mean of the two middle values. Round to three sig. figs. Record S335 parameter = 2.47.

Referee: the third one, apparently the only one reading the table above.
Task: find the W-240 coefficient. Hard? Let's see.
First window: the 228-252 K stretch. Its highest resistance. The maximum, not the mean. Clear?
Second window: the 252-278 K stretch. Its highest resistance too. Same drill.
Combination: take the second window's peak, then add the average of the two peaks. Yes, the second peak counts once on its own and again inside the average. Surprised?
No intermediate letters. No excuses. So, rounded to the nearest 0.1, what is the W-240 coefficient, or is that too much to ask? 15.5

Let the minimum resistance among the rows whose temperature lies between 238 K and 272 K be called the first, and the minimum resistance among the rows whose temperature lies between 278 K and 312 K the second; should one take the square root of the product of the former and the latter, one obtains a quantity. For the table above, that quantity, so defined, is 4.08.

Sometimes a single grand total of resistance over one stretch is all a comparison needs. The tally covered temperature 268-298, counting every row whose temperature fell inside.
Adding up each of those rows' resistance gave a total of 24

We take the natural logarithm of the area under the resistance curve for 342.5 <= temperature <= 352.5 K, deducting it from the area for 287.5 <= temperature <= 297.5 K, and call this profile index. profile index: 28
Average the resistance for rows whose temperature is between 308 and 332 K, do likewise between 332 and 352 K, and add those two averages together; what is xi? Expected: 12.8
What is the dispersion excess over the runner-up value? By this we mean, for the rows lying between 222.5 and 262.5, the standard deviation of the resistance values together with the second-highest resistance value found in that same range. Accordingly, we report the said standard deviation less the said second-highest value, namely -7.2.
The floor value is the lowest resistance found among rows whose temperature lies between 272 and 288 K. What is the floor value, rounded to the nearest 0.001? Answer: 3.514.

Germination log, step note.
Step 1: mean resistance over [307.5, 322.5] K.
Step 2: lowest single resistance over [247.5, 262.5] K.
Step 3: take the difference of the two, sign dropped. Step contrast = 1.3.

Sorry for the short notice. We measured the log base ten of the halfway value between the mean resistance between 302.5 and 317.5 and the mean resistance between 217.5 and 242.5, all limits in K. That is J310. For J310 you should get 0.799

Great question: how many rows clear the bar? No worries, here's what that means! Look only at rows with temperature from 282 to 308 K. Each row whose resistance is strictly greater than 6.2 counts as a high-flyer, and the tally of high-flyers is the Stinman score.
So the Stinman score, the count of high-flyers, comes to 0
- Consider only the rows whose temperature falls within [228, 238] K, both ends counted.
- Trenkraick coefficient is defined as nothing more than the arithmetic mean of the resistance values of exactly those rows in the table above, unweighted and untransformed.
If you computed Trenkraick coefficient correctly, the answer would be 7.08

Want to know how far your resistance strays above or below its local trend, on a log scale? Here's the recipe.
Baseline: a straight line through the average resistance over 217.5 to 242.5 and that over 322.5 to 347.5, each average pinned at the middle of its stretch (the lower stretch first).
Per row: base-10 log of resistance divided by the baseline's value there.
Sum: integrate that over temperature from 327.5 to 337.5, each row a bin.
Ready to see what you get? 0.10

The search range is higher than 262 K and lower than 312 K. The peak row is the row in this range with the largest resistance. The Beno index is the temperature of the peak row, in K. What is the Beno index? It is 265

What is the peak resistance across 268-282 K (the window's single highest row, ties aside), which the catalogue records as 5.55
